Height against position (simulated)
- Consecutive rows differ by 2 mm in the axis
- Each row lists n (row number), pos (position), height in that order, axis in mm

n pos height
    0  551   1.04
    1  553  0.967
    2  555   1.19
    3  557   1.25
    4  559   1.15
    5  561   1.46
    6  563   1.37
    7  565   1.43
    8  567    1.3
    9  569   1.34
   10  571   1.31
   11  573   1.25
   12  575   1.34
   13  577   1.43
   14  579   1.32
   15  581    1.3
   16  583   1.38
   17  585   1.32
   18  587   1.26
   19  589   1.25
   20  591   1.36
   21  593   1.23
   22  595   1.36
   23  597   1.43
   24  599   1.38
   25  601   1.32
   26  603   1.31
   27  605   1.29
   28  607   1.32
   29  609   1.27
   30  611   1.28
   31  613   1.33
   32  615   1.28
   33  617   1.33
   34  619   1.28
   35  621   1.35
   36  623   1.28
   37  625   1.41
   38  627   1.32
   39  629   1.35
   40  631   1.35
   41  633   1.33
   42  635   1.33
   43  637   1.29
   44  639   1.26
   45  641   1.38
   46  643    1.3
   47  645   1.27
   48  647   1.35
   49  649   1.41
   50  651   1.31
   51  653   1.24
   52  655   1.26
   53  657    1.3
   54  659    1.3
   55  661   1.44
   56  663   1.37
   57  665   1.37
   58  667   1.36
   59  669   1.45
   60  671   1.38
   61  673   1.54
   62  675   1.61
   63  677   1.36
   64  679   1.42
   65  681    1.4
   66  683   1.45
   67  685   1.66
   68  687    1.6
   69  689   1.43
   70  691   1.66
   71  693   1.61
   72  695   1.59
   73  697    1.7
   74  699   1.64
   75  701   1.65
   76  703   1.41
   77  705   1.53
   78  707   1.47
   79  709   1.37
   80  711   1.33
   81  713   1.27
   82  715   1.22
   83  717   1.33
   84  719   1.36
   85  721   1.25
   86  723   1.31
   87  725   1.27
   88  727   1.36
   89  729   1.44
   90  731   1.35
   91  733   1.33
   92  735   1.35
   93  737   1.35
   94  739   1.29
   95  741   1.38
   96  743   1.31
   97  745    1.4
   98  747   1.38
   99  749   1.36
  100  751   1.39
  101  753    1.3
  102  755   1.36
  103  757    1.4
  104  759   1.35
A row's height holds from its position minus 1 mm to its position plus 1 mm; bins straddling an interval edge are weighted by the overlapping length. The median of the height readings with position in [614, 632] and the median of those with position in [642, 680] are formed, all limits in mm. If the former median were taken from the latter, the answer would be 0.030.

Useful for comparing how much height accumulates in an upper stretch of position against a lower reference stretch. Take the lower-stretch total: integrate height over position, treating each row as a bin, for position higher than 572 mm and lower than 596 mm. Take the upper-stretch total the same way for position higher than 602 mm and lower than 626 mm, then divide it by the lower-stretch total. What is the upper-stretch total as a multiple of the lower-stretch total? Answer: 1.00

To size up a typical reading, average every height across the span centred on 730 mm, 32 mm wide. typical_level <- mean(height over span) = 1.33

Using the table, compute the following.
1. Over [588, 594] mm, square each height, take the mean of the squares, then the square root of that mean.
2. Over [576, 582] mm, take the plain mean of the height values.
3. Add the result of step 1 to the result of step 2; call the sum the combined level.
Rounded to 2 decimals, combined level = 2.63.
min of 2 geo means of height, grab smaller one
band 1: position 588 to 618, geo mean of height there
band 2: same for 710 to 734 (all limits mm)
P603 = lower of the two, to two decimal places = 1.32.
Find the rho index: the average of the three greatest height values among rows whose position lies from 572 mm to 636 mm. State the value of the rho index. 1.42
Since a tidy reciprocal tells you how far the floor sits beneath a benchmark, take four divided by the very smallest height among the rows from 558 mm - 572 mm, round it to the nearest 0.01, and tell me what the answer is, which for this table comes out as 3.48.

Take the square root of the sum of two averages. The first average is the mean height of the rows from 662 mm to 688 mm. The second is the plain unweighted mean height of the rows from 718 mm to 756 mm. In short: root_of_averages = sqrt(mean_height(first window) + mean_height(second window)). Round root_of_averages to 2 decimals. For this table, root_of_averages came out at 1.67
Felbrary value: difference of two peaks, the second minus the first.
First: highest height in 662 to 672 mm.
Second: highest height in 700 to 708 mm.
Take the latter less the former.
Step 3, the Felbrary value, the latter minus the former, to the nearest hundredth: 0.20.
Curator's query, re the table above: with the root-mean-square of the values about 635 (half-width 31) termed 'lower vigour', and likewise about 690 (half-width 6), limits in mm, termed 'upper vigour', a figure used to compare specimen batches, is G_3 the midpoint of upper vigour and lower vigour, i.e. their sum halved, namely 1.46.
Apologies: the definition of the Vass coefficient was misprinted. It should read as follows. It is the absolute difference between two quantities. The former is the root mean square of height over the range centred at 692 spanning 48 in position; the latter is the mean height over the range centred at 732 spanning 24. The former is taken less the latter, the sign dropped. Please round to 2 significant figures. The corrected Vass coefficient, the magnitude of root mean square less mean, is 0.16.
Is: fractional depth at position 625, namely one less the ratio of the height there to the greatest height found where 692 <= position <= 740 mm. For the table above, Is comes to 0.171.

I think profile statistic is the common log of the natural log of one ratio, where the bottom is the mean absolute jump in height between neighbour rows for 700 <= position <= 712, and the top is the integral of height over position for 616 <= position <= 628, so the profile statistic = 0.70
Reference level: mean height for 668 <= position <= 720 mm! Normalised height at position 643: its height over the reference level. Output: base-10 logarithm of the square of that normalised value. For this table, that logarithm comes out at -0.112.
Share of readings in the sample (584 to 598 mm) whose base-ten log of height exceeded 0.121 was 0.43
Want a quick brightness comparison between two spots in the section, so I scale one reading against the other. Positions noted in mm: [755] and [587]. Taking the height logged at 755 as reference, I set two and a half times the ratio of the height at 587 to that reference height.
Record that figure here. 2.32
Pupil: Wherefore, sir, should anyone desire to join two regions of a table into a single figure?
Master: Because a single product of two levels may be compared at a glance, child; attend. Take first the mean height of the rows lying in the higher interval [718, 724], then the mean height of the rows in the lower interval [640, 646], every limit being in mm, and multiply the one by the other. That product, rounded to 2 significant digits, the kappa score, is 1.7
